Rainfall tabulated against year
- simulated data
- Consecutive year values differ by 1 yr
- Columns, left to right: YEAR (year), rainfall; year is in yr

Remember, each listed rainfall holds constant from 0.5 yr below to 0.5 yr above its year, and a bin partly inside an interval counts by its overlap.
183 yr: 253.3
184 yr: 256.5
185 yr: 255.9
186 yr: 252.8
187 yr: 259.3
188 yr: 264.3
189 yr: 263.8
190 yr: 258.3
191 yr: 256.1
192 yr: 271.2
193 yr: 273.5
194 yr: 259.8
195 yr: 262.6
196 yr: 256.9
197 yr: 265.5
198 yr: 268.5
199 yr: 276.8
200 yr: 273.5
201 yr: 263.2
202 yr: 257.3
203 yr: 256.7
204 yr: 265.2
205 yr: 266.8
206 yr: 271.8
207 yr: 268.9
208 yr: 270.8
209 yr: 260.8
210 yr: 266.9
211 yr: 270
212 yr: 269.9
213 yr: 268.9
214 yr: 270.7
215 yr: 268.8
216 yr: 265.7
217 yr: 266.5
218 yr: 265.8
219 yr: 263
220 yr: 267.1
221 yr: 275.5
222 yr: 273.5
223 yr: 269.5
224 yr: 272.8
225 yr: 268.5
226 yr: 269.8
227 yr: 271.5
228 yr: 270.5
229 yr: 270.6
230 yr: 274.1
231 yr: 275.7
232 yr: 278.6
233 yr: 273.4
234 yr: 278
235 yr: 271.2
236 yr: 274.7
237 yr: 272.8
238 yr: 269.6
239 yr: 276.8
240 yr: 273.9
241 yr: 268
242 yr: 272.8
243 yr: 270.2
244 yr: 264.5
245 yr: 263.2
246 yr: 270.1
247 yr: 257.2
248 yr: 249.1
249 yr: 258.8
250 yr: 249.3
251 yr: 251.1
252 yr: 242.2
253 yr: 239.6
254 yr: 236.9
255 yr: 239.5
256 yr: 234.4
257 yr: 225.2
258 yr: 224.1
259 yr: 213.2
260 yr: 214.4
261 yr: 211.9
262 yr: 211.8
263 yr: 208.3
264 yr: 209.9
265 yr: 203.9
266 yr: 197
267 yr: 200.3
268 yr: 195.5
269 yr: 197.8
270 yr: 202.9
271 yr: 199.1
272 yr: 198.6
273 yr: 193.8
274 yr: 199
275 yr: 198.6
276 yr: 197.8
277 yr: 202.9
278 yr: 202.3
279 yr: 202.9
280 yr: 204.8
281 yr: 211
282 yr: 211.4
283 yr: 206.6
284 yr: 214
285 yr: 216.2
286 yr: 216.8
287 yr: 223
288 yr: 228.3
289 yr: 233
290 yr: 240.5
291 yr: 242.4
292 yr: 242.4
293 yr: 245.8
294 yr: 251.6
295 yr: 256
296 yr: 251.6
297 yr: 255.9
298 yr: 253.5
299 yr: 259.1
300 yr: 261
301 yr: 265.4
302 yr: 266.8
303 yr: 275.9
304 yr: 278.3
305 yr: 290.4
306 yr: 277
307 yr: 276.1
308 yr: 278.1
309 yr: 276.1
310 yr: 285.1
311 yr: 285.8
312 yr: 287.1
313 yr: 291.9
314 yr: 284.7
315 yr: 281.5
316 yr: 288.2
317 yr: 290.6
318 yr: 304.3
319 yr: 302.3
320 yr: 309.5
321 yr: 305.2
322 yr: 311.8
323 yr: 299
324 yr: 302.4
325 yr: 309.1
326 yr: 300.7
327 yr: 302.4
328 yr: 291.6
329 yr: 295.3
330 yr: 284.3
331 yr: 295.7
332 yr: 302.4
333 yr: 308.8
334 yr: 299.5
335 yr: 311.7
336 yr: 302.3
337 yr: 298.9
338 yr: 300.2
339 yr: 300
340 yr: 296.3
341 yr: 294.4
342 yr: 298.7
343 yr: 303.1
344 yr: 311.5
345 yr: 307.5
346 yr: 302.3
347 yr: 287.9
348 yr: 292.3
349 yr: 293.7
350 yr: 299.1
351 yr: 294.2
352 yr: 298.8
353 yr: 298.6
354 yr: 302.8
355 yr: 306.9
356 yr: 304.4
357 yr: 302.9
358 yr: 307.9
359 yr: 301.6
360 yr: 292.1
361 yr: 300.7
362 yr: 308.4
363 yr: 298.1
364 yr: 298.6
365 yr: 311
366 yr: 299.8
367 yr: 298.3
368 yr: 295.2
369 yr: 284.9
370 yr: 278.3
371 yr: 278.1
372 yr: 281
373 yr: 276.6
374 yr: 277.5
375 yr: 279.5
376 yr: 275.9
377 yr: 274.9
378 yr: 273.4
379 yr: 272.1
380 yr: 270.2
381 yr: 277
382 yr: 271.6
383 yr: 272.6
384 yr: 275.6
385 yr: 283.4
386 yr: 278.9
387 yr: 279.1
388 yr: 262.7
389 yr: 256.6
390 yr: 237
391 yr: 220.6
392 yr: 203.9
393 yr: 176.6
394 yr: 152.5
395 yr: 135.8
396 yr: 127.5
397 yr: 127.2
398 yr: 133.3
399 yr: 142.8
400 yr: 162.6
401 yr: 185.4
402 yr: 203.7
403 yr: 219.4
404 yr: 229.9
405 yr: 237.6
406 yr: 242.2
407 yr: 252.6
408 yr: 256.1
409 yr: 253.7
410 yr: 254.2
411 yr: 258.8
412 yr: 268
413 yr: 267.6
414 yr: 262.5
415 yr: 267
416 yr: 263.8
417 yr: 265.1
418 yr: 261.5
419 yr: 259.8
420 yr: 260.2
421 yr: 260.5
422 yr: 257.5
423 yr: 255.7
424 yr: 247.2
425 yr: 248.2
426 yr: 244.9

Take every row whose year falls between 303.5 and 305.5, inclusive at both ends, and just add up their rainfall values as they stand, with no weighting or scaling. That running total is 569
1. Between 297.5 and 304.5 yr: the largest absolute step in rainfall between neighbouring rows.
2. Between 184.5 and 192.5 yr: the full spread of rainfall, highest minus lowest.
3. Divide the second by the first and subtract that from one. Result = -1.02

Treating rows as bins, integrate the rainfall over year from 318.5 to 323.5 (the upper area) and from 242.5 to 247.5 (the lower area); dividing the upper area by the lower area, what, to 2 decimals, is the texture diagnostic 1.15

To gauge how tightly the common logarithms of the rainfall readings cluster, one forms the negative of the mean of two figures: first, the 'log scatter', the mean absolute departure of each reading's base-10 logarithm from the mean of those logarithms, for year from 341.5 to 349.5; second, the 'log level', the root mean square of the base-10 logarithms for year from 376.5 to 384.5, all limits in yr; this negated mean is -1.22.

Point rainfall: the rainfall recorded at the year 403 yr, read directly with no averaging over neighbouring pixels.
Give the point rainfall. 219.4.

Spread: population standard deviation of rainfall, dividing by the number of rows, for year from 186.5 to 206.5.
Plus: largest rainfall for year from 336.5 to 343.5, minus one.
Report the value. 308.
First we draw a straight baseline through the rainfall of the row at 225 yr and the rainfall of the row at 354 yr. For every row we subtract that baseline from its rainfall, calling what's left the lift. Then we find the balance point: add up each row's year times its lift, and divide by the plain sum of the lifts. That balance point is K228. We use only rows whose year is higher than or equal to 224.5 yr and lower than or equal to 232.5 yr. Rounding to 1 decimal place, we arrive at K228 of 230.3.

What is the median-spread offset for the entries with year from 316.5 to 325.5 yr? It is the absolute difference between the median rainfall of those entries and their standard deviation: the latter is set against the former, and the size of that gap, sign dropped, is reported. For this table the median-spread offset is 298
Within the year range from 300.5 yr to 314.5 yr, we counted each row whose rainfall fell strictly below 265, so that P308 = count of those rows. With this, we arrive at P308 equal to 0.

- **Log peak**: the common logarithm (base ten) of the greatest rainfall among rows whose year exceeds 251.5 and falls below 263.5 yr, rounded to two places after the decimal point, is 2.38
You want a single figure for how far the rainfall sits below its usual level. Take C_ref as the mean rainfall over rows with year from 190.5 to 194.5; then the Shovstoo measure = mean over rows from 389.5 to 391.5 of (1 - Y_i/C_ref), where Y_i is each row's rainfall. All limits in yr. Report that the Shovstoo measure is 0.1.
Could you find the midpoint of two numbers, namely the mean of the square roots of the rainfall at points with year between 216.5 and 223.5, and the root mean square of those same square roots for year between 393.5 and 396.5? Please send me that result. 14.1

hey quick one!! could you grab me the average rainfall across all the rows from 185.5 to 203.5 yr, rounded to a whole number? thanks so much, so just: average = 263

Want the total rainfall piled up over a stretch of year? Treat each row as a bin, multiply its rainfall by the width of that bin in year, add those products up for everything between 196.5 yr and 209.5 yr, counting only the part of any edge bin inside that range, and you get 3466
